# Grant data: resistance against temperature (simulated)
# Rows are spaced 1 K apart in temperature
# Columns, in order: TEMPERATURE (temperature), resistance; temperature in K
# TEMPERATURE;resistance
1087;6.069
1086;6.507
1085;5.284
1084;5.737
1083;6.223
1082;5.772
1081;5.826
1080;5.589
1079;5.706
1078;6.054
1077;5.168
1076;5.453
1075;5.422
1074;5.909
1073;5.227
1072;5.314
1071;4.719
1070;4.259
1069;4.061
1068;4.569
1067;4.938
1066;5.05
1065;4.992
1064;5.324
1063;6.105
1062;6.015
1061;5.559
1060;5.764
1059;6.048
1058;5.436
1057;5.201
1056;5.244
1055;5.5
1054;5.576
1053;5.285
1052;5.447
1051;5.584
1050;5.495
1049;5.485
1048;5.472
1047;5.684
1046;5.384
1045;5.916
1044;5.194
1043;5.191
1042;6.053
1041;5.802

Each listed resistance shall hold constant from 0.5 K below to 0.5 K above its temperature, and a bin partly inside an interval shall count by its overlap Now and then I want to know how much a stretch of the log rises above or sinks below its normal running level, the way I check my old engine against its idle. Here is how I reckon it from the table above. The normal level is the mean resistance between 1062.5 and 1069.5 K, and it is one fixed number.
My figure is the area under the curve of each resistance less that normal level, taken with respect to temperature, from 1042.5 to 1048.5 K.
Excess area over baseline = 2.8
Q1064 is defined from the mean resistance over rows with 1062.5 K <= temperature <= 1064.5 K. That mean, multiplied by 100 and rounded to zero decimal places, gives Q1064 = 571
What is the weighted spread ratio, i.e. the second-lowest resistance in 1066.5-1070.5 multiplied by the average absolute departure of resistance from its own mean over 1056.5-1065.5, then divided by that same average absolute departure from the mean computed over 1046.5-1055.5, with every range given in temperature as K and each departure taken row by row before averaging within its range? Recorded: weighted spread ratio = 19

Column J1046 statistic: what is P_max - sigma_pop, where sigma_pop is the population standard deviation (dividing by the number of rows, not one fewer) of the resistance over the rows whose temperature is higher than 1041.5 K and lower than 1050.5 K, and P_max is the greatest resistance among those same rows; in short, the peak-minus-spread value 5.77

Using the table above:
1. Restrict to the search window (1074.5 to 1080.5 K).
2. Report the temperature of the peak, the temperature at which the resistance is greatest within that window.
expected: 1078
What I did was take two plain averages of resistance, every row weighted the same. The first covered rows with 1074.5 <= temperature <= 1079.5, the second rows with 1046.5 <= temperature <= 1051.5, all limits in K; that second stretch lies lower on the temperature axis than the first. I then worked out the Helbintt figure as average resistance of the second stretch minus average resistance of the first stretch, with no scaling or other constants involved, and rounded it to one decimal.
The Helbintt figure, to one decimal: 0.0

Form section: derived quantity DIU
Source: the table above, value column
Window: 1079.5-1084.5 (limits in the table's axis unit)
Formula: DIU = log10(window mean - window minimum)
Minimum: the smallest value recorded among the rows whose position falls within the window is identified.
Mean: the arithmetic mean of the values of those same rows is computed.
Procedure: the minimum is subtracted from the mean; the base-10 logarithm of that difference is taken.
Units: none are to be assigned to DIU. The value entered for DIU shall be -0.62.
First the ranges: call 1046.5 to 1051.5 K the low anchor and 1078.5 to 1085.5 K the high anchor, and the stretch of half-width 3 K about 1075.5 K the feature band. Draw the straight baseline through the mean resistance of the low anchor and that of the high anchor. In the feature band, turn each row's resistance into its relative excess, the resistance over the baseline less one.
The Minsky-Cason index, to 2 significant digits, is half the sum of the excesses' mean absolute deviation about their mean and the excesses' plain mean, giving 0.012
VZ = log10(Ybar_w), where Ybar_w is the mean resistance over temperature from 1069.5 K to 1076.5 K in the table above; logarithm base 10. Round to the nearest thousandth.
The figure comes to 0.715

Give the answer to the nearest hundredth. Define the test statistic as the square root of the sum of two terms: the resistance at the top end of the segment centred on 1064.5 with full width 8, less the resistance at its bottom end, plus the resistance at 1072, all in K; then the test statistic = 2.08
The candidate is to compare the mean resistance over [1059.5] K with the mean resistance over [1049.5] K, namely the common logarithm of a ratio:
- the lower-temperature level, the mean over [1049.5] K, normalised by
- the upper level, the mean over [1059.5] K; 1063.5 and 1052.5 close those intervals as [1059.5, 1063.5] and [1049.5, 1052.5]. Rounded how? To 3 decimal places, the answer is -0.027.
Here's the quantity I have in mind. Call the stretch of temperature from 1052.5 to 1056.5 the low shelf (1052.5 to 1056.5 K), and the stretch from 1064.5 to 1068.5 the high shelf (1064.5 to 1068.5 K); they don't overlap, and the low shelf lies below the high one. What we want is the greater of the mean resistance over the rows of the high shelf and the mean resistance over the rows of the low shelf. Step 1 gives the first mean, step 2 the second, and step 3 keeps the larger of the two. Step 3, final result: 5.40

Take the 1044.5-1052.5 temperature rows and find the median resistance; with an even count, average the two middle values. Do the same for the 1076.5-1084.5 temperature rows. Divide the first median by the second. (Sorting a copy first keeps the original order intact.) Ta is 0.95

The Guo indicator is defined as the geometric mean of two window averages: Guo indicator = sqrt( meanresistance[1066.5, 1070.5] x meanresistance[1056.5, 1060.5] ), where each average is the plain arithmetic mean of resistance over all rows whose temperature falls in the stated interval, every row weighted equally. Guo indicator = 5.00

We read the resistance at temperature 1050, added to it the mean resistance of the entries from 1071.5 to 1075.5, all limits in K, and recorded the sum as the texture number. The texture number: 11.0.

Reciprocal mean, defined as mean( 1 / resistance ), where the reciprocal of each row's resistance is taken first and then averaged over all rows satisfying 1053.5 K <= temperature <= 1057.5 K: 0.186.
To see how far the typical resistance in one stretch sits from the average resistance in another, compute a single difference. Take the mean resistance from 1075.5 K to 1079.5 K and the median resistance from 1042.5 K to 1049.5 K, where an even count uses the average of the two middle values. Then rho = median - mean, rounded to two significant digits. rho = -0.12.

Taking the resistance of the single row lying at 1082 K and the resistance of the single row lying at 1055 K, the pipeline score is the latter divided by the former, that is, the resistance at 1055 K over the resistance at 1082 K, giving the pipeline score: 0.95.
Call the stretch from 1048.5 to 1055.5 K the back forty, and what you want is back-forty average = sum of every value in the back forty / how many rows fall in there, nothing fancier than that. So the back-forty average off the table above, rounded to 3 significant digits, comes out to 5.48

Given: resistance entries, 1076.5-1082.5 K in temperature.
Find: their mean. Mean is 5.69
